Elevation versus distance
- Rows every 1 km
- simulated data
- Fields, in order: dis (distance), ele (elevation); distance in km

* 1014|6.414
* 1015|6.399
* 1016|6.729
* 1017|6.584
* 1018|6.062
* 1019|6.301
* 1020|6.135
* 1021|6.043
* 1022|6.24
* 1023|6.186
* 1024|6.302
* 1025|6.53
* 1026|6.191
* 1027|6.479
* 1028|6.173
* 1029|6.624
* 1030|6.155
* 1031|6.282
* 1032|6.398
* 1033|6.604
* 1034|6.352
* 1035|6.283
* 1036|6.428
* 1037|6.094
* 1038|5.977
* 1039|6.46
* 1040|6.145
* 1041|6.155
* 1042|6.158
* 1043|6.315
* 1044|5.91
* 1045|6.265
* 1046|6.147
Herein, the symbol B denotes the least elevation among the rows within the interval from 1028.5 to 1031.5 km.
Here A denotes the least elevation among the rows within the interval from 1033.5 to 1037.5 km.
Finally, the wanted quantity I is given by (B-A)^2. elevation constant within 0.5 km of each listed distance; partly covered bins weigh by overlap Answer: 0.004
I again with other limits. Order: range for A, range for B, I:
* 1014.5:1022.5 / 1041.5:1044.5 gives 0.018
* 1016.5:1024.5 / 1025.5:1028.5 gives 0.017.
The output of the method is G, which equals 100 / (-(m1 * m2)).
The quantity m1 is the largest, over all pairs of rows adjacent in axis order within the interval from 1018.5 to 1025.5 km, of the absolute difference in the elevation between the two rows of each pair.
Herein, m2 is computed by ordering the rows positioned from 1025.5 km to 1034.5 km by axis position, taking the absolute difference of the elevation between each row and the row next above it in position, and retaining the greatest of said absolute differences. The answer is -935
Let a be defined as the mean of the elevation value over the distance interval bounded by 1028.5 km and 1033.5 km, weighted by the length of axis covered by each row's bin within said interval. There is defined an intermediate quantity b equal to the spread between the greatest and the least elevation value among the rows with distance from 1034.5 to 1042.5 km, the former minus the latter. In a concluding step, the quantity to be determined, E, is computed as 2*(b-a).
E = -11.9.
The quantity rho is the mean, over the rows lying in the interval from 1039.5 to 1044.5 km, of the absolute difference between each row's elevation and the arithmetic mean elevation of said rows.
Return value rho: 0.09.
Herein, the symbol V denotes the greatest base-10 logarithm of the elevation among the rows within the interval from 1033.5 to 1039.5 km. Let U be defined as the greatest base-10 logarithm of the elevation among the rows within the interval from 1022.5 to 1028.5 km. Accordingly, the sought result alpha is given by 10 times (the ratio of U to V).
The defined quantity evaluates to 10.1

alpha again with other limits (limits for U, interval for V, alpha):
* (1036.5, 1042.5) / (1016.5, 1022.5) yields 9.9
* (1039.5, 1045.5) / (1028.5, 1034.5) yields 9.7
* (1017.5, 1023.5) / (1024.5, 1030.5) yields 9.7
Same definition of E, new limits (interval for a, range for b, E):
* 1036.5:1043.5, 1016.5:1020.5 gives -11.3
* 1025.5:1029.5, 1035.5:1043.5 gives -11.8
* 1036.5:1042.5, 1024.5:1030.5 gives -11.4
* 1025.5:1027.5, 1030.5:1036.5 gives -12.0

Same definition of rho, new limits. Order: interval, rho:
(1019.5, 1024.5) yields 0.07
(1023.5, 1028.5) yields 0.14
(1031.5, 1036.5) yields 0.08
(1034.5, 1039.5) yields 0.17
